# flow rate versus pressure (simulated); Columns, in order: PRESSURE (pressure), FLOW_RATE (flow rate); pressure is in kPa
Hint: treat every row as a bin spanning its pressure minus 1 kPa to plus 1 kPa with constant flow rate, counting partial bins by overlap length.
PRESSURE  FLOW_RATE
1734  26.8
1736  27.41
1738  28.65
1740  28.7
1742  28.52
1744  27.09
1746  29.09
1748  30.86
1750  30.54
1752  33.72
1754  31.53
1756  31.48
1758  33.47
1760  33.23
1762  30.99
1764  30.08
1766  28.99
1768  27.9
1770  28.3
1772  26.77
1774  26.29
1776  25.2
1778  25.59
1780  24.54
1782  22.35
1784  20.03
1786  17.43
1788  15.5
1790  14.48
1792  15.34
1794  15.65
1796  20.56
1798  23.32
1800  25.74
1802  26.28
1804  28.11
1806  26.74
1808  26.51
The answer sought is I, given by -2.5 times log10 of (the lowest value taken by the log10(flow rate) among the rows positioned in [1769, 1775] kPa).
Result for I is -0.38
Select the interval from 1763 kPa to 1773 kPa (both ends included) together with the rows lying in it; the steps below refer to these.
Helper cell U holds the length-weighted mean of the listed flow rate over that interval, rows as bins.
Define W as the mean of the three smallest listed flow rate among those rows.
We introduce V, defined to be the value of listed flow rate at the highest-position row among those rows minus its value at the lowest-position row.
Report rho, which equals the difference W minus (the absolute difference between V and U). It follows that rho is -4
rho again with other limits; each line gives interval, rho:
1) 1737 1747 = 0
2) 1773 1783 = -5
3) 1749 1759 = 2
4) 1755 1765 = -2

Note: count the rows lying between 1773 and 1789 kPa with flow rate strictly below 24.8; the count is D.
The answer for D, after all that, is 5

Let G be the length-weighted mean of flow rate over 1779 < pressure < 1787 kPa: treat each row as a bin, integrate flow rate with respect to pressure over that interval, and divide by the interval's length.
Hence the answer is 21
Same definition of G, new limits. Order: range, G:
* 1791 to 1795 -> 15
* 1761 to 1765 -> 31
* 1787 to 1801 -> 19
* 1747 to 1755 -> 32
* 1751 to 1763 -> 32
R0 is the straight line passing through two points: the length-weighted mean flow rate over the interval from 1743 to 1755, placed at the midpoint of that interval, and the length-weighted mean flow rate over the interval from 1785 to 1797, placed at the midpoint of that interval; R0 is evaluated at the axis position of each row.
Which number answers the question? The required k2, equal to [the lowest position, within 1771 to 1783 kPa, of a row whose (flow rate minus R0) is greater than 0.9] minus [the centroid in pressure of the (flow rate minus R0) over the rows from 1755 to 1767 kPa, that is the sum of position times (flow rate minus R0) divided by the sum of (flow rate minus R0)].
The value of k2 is 11.1 kPa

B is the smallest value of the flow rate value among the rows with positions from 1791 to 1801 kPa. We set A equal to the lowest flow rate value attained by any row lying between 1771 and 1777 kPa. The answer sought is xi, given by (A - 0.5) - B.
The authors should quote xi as 9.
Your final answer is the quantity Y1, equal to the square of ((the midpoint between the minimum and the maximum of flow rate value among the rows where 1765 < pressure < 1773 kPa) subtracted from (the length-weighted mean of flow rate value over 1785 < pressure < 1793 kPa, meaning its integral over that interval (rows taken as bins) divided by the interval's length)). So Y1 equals 149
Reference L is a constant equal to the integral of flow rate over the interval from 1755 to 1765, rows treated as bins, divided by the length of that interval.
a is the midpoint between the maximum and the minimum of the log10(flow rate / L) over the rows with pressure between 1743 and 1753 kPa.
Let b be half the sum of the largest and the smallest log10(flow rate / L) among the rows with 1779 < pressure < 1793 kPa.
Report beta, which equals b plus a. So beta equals -0.25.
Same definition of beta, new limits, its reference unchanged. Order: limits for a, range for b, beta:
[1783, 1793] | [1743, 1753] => -0.29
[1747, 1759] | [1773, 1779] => -0.09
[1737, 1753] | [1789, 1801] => -0.24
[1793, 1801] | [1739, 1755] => -0.22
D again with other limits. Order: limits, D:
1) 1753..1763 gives 0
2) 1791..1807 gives 4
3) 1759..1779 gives 0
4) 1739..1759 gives 0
